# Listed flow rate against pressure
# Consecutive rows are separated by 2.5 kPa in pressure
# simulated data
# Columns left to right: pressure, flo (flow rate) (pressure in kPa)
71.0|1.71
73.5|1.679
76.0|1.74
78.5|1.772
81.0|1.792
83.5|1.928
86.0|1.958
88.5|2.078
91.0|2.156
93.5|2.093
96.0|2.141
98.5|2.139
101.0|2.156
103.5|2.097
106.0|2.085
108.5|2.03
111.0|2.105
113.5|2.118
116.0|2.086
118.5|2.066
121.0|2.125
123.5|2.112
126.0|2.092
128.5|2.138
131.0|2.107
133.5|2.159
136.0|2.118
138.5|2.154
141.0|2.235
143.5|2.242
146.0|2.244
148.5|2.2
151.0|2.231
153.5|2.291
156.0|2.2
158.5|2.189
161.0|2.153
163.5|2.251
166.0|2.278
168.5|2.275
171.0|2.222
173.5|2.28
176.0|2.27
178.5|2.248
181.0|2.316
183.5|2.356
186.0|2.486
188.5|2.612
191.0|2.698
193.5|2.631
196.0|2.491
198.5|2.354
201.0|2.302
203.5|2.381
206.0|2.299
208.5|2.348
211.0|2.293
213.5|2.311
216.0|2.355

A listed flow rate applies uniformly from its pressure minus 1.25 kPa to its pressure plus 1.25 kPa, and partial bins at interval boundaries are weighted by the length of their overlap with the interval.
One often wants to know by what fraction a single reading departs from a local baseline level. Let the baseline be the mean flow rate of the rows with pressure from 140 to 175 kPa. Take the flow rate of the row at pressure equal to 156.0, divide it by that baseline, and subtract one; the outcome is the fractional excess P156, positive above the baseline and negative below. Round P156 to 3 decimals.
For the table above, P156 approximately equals -0.016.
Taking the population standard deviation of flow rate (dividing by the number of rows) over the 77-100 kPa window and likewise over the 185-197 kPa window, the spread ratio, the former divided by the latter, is 1.7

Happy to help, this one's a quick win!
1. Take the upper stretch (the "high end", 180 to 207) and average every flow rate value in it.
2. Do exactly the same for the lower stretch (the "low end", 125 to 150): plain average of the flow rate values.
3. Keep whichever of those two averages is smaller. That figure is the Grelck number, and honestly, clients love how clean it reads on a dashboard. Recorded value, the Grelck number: 2.17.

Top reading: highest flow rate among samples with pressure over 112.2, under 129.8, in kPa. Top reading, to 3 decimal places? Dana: 2.138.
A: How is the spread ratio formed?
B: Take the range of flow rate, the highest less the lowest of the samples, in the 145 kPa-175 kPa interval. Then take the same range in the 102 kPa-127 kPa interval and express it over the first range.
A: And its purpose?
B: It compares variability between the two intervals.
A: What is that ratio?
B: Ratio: 0.69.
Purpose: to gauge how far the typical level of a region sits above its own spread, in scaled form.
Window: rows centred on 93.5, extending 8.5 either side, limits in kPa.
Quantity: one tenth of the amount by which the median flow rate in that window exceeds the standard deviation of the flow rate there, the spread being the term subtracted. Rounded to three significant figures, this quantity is 0.207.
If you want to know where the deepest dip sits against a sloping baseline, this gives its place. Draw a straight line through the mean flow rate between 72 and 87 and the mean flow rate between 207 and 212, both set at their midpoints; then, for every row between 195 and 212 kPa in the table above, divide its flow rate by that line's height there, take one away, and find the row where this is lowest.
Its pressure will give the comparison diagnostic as 211.0 kPa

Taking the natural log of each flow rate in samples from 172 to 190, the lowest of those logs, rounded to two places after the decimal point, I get 0.81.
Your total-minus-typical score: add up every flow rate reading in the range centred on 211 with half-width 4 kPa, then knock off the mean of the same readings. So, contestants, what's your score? 4.6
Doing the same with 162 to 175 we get 9.0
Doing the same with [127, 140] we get 8.5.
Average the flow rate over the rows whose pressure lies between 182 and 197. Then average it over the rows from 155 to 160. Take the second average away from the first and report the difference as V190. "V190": 0.35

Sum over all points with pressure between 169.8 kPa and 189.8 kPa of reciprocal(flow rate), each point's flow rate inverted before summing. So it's 3.42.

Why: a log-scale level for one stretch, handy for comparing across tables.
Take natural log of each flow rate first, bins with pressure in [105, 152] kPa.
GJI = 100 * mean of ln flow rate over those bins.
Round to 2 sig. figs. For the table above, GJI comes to 76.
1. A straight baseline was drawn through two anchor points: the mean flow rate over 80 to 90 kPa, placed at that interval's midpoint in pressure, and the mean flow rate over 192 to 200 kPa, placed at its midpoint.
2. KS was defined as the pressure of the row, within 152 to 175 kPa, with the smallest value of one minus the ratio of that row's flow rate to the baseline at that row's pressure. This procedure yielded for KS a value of 153.5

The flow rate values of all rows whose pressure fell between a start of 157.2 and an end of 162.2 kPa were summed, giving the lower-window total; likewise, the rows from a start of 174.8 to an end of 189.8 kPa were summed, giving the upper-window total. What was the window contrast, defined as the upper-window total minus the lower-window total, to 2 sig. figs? 9.9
